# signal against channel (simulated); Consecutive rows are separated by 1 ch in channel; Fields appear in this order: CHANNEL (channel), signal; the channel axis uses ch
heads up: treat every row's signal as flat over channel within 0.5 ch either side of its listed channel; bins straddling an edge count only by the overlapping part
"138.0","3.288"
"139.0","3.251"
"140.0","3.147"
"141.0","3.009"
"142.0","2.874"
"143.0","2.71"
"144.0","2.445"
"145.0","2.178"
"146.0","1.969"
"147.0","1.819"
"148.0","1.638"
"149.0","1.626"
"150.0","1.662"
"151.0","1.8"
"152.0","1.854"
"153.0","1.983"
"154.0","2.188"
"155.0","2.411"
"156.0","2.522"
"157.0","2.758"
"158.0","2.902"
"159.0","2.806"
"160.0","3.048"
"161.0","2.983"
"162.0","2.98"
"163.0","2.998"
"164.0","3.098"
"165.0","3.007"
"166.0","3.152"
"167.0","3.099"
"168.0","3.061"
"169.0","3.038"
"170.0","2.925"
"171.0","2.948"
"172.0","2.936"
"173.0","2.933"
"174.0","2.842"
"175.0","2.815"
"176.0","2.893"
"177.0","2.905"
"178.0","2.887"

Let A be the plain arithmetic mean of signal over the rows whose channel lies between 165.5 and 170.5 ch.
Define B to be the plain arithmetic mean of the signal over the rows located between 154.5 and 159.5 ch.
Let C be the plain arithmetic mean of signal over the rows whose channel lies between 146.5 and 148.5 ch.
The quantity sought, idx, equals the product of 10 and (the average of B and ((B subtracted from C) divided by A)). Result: 11.8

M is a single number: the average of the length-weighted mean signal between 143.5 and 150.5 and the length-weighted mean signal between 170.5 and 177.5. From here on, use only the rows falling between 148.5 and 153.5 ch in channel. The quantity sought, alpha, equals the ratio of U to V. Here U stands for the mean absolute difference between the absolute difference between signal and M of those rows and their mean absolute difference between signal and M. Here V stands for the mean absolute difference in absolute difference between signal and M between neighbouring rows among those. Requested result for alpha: 1.3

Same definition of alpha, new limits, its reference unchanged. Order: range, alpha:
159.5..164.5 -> 0.9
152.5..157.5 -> 0.7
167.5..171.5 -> 1.1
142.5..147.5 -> 0.8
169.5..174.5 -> 0.9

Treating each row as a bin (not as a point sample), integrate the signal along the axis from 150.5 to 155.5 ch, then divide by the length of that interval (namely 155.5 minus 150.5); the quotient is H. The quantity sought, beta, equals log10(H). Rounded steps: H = 2.05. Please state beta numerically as 0.31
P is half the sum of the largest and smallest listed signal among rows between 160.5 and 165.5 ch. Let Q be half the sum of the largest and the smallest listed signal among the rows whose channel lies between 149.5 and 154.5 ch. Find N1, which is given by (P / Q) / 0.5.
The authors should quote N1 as 3.2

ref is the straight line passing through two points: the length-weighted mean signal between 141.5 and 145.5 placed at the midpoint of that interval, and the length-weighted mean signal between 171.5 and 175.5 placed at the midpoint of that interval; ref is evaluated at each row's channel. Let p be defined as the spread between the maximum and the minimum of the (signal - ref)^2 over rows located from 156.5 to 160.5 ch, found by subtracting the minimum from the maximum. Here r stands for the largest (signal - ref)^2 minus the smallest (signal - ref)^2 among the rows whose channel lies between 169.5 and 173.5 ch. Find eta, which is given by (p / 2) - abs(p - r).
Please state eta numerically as -0.04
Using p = 0.10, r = 0.01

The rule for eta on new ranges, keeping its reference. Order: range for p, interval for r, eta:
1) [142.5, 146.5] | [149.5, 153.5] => 0.07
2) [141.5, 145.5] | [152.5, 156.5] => -0.22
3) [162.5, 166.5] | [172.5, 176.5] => -0.03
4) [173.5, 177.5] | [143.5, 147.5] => -0.57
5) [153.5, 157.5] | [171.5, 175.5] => -0.11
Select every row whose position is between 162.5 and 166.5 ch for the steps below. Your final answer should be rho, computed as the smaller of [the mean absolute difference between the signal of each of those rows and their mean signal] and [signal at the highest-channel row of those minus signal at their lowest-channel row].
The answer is 0.06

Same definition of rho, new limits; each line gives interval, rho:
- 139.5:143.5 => -0.44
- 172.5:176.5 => -0.04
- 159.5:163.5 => -0.05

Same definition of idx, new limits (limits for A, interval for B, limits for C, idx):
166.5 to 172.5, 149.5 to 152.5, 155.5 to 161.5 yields 10.6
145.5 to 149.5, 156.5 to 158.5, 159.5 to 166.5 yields 14.7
